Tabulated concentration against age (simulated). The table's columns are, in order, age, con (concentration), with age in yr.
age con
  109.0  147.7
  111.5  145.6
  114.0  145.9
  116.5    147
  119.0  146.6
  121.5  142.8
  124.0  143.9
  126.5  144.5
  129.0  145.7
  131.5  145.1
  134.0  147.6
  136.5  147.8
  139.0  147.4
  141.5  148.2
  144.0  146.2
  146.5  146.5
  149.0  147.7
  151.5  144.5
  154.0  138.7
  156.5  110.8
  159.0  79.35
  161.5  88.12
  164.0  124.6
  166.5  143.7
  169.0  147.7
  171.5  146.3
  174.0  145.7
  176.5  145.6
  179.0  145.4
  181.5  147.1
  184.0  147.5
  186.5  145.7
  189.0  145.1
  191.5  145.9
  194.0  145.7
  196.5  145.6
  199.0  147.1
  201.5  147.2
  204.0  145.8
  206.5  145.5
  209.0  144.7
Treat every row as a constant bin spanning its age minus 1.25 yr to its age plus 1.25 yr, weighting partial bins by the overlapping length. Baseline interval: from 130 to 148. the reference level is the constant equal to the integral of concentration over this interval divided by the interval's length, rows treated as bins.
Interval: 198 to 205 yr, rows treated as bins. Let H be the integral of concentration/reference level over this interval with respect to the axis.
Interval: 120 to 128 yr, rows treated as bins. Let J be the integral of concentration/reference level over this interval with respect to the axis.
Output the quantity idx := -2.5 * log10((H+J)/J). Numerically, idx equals -0.69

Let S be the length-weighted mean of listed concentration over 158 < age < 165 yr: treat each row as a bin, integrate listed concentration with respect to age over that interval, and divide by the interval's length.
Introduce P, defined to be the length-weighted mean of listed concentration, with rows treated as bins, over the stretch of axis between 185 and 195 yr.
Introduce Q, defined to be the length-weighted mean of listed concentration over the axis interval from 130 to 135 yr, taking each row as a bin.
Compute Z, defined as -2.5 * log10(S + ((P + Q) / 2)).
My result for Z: -5.96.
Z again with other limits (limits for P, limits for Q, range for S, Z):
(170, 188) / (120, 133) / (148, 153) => -6.16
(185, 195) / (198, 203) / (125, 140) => -6.17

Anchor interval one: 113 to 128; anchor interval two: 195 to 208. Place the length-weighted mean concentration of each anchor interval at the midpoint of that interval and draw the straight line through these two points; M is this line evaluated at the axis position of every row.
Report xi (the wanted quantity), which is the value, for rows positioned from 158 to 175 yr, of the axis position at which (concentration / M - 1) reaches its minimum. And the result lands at 159.0 yr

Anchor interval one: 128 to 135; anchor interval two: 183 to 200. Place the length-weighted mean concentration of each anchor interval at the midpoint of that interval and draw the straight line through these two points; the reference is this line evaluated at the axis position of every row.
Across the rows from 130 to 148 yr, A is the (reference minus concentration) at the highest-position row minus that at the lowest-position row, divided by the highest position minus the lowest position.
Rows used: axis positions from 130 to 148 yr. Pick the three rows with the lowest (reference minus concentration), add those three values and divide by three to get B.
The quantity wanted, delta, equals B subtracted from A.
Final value 1.7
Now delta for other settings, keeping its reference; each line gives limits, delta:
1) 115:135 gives 0.9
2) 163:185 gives 0.2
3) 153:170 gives -3.3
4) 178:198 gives 0.8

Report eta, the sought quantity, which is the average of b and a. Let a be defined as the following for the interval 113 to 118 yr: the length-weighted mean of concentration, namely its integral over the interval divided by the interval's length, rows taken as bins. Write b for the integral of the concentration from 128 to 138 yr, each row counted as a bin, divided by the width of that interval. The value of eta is 147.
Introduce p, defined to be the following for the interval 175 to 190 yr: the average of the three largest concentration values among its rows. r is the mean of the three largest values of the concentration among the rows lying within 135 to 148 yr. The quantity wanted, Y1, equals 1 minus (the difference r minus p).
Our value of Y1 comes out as 0.0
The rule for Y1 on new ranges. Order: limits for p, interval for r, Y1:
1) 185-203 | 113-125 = 1.2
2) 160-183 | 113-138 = 0.6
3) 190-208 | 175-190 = 1.0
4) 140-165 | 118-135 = 1.8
